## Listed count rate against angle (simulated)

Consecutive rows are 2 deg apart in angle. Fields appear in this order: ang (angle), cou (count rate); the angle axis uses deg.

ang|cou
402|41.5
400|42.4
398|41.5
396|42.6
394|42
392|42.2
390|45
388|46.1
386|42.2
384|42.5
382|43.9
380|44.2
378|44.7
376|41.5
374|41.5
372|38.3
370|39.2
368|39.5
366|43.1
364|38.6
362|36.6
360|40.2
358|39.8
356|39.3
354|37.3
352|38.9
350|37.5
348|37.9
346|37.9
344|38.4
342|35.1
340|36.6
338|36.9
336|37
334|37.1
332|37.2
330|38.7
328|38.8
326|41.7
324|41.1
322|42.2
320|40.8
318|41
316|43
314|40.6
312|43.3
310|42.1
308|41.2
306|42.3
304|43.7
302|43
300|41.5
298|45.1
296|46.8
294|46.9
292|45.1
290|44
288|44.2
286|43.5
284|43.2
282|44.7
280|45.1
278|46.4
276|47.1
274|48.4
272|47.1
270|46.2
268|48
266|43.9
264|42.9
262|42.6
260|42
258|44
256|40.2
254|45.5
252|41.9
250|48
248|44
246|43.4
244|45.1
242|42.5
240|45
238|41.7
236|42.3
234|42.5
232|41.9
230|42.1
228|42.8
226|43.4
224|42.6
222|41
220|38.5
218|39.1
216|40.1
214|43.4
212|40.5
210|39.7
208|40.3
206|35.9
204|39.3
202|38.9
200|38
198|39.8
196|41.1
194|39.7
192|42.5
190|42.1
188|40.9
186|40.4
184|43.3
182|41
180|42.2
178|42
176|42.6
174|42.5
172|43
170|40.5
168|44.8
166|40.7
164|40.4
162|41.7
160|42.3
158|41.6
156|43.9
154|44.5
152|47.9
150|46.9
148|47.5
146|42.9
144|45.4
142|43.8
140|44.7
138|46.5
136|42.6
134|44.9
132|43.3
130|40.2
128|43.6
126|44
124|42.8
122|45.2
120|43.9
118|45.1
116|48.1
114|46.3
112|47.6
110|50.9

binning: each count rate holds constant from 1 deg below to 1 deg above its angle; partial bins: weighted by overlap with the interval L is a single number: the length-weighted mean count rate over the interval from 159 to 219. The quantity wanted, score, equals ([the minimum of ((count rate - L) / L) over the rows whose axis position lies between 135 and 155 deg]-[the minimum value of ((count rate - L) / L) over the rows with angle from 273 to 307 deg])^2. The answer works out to 0.0007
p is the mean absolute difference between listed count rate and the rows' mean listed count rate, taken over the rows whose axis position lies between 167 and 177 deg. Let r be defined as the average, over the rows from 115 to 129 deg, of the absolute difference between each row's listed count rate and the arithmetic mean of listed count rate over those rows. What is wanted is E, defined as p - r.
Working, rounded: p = 0.98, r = 1.25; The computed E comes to -0.3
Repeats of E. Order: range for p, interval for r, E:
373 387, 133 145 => 0.2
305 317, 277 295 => -0.2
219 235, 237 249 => 0.0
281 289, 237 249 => -0.5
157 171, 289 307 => -0.5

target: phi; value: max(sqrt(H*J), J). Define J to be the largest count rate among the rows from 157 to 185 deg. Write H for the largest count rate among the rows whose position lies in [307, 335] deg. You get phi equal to 44.8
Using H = 43.3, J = 44.8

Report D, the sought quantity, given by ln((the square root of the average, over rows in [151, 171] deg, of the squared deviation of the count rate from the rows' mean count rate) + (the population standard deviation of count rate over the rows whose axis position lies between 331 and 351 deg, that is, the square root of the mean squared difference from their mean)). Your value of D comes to 1.15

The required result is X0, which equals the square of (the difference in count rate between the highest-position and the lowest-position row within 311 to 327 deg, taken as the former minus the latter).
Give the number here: 2.6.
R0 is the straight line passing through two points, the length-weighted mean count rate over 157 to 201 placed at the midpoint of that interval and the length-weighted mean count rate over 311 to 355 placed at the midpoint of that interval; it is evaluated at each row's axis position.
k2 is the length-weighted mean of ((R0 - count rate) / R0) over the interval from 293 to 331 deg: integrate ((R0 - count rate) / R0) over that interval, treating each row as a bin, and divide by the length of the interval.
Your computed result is -0.07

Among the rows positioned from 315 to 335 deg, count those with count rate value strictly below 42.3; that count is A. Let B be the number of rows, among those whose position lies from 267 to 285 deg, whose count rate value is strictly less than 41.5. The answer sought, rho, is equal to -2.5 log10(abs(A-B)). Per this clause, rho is -2.4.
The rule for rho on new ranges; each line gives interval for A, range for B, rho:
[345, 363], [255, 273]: -2.3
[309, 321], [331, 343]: -0.8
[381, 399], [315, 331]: 0.0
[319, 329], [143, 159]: -1.7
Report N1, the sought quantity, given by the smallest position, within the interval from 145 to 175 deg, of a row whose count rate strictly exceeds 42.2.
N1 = 146 deg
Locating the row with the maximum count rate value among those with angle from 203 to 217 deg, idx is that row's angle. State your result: 214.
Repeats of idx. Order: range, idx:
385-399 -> 388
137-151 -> 148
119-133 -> 122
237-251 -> 250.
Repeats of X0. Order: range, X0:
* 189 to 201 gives 16.8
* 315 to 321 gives 4.8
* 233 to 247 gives 0.8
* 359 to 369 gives 0.5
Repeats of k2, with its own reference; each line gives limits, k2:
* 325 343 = 0.03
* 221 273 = -0.08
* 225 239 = -0.04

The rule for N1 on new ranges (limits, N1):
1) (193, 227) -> 214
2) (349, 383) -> 366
